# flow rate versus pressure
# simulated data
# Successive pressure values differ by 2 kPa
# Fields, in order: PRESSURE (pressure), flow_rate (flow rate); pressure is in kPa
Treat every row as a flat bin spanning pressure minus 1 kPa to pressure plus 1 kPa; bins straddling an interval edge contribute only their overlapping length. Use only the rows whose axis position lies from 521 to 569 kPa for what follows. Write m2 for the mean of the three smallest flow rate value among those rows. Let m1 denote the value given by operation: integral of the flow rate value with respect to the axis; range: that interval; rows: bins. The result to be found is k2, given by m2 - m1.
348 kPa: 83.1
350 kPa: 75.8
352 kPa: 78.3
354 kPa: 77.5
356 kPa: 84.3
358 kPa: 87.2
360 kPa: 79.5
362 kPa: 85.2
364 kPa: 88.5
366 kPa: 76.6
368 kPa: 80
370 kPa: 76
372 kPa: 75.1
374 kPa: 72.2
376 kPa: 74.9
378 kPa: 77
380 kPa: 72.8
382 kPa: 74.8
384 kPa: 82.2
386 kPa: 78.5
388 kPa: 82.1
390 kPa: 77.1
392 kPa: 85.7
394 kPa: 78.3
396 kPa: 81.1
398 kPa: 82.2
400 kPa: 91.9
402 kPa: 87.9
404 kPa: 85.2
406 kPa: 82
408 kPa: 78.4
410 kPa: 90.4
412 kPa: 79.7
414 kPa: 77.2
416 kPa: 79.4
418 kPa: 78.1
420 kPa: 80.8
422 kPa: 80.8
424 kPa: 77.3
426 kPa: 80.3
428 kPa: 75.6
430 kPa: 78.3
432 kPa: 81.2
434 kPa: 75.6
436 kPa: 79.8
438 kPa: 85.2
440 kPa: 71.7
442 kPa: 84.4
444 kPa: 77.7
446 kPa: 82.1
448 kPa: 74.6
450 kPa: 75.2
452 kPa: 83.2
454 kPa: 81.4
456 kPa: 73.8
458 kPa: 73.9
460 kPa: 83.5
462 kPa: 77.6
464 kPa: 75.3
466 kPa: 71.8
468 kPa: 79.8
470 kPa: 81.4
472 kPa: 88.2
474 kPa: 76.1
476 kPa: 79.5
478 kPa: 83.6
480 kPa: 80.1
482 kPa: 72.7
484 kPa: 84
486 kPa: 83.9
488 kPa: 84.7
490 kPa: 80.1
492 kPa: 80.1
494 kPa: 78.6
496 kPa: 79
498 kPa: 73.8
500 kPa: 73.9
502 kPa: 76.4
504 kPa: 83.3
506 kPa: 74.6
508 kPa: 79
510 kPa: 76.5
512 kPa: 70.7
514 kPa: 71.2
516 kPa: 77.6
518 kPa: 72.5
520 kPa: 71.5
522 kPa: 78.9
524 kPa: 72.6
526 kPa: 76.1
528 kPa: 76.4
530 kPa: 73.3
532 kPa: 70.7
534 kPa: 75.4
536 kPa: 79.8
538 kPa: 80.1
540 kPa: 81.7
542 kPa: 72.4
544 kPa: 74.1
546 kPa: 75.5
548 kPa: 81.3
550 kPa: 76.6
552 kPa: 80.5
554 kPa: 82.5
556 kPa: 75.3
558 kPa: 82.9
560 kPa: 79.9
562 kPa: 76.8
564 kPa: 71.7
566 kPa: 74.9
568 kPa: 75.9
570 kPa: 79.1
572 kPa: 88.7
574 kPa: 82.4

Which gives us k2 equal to -3619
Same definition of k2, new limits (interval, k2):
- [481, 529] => -3625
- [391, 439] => -3829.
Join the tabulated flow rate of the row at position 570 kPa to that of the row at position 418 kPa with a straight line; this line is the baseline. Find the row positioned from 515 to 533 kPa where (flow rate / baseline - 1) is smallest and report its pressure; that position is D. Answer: 532 kPa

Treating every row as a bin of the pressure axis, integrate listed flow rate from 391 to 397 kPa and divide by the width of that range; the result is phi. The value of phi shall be 81.7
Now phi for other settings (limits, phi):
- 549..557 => 78.7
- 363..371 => 80.3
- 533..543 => 77.9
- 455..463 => 77.2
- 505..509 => 76.8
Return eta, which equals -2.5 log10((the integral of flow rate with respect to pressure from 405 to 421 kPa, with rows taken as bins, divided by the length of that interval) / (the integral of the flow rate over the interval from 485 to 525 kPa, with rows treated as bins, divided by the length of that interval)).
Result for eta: -0.05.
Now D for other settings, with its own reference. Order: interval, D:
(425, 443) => 440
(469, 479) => 474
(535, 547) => 542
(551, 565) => 564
